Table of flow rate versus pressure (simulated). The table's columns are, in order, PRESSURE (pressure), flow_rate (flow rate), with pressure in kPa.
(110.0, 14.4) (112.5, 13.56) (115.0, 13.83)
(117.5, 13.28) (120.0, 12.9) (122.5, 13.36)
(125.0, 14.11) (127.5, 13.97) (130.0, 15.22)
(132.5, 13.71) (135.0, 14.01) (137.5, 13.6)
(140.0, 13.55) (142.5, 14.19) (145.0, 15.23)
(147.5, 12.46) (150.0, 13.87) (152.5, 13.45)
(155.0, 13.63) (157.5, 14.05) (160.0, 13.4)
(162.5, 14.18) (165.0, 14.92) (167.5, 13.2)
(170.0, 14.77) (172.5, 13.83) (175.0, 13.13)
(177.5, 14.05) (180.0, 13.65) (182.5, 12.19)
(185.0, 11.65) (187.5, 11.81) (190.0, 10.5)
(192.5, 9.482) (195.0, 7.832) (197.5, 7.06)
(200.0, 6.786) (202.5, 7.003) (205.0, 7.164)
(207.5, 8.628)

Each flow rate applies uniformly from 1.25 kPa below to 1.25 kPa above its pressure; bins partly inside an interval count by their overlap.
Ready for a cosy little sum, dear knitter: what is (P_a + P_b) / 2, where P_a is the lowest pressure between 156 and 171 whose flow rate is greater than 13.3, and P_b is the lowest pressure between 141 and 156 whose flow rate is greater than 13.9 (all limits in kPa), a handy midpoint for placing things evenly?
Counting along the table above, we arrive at 150.0 kPa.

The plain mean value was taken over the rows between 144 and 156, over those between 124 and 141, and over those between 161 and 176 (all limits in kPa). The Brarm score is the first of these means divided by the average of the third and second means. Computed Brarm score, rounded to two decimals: 0.98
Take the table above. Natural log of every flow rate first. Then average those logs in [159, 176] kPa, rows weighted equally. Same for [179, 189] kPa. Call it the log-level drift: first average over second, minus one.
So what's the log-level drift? 0.05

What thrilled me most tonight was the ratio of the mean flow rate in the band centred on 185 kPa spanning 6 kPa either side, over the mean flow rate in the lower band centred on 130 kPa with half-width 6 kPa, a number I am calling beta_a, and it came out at 0.84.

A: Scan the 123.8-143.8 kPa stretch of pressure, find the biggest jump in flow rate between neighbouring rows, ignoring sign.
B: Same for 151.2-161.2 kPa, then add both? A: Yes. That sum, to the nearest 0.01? 2.16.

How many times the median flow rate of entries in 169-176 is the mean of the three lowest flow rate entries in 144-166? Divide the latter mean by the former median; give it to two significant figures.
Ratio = 0.95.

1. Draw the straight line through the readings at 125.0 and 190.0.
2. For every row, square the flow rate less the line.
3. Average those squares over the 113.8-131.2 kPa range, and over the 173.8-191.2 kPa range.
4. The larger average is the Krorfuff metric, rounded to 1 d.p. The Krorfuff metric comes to 3.1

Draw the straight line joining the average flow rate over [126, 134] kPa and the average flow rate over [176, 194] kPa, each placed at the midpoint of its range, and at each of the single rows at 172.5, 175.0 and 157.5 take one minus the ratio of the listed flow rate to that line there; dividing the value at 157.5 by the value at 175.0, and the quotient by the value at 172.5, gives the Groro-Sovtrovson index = -10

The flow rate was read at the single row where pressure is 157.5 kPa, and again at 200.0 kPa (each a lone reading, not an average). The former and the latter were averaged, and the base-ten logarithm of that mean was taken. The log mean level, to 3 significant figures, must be 1.02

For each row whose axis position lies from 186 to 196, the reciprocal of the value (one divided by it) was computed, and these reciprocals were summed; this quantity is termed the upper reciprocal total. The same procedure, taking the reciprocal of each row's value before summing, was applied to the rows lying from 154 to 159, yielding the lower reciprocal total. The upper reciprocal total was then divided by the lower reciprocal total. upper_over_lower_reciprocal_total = 2.9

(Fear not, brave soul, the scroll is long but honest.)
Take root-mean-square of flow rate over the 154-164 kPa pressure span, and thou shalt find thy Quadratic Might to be 13.8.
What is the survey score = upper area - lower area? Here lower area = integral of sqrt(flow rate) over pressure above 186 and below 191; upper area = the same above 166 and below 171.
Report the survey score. 2.0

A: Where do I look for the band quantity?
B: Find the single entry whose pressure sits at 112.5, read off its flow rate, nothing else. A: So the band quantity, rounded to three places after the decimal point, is 13.560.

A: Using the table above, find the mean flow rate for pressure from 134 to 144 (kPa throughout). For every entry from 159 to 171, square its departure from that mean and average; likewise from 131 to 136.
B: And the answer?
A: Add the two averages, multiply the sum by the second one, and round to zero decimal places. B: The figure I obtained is 0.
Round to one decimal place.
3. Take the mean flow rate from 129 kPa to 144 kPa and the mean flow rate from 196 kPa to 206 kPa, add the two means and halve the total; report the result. 10.5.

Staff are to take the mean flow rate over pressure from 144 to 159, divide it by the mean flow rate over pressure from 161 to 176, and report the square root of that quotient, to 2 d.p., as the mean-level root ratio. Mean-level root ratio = 0.99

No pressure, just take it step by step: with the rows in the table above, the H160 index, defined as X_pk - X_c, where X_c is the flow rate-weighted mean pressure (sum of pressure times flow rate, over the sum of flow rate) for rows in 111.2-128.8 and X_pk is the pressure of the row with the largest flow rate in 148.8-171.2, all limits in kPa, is 45.0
